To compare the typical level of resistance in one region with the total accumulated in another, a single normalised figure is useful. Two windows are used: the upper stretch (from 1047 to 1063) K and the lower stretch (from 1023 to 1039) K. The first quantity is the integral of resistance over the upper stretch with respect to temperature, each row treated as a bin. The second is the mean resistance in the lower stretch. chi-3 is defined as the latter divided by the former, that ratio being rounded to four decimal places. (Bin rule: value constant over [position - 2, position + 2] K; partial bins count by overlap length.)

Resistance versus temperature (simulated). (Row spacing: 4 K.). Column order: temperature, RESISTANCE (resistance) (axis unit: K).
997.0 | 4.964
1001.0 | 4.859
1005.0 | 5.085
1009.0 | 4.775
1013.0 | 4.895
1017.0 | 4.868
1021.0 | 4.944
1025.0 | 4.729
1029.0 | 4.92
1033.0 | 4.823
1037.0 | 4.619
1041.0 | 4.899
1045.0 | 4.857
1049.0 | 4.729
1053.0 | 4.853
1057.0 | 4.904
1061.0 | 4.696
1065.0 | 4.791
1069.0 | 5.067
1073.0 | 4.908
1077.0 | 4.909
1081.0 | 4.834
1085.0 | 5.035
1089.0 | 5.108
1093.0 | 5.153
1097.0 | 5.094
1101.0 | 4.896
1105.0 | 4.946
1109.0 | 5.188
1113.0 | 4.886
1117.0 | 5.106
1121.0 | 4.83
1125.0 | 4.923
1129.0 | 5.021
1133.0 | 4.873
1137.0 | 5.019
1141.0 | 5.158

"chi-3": 0.0622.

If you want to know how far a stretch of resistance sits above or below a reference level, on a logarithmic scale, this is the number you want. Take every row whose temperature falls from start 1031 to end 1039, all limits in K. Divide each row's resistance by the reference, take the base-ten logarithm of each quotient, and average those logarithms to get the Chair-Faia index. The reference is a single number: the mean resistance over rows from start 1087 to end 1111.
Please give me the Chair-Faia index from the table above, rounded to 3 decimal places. -0.031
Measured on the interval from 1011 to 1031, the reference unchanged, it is -0.017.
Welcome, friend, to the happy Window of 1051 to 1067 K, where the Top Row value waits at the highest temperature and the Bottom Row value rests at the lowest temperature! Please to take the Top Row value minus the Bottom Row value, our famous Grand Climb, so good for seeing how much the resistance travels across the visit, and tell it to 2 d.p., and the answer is -0.06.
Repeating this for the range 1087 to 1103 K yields -0.21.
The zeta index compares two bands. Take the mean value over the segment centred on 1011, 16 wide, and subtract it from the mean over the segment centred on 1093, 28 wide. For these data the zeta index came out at 0.10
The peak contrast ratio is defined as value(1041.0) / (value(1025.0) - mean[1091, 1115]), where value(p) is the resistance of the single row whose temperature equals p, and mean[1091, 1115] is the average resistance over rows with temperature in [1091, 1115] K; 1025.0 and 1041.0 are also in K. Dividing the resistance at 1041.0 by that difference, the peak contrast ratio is -16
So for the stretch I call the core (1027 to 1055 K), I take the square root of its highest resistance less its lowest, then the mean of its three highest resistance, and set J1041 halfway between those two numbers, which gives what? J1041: 2.72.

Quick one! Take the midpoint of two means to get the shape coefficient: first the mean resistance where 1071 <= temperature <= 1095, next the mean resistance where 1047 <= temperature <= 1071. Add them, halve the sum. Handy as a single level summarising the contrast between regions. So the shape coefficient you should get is 4.92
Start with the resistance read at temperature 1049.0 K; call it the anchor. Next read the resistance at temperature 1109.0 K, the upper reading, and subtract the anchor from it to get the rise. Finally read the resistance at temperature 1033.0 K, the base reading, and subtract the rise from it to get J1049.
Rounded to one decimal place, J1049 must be 4.4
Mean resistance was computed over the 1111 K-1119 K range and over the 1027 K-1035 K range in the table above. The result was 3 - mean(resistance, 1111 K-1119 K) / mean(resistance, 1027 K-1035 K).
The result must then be 1.97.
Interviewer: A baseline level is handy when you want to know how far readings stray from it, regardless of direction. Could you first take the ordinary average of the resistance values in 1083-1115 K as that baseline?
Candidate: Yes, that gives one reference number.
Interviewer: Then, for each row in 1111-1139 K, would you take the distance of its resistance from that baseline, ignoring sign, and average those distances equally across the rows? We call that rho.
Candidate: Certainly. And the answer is 0.11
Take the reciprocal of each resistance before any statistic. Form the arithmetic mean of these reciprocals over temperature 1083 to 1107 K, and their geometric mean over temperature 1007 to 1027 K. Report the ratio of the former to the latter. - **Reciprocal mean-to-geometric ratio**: 0.96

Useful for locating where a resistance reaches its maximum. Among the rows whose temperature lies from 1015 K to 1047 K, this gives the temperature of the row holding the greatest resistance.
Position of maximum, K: 1021.0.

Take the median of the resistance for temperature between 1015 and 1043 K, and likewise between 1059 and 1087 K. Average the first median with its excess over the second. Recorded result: 2.41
